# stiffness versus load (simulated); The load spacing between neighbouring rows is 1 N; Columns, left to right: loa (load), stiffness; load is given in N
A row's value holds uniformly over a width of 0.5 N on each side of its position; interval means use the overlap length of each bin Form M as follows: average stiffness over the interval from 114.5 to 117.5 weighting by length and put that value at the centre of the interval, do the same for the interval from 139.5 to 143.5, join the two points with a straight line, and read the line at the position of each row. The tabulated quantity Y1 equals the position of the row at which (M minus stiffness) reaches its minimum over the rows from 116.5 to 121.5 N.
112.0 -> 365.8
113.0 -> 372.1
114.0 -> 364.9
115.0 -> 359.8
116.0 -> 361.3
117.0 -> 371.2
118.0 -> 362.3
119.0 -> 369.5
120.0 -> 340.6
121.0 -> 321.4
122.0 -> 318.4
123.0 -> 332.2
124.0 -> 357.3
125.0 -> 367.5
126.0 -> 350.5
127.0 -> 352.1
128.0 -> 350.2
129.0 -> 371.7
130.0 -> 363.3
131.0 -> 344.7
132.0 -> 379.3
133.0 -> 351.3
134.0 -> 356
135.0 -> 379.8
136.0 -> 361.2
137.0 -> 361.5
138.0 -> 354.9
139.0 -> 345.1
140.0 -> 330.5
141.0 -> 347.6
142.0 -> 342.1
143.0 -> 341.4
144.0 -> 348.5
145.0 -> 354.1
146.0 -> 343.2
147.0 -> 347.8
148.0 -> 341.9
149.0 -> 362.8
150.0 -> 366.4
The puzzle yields 119.0 N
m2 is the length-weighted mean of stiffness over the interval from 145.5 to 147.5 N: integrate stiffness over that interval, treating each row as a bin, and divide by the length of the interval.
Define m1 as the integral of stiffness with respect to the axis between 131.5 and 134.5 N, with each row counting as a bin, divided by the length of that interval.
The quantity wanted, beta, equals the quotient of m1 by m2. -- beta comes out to 1.05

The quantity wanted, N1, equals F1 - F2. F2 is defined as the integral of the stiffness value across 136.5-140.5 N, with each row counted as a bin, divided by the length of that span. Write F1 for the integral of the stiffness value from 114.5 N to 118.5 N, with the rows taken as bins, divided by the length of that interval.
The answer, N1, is 16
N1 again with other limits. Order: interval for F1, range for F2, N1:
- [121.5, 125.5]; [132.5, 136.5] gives -18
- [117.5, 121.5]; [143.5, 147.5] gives 0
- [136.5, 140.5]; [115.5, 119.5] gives -18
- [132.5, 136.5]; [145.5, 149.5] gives 13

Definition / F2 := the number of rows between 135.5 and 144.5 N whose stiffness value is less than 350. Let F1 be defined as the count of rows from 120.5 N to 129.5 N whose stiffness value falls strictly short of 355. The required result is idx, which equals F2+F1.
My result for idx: 12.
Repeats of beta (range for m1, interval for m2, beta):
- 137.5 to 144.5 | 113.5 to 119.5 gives 0.94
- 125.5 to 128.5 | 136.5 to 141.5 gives 1.01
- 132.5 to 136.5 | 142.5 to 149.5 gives 1.04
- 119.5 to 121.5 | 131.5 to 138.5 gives 0.91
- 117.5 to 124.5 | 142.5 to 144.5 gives 0.99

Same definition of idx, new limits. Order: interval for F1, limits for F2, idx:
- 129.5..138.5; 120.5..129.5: 6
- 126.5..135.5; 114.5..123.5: 8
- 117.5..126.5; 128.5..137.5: 6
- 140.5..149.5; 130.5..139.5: 10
